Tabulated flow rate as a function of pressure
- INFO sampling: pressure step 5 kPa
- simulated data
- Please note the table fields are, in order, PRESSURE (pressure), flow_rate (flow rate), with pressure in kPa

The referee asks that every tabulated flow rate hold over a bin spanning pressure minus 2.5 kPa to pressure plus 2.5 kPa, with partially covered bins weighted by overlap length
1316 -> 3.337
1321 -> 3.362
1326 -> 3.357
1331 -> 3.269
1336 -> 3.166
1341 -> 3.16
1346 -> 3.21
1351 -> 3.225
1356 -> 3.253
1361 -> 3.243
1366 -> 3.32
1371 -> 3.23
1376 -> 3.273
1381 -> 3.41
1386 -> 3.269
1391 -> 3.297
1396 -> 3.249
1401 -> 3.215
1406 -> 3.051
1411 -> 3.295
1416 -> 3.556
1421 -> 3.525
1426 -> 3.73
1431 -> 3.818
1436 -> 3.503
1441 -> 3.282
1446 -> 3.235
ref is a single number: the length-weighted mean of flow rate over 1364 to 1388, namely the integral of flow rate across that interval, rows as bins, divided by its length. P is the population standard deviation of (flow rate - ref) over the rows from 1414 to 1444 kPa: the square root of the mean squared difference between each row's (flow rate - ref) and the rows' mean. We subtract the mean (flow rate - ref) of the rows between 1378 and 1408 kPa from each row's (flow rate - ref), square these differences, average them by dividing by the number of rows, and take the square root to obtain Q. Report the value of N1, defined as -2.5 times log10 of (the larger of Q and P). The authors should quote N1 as 1.9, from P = 0.17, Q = 0.107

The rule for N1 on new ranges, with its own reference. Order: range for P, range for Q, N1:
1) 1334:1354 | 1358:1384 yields 3.0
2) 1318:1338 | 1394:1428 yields 1.7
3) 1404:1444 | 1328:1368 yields 1.6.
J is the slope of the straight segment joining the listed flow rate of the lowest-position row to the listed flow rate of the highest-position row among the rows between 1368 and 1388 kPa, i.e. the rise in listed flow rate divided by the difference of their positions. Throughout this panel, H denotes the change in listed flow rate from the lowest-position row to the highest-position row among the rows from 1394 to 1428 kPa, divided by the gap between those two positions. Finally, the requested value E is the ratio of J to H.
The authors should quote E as 0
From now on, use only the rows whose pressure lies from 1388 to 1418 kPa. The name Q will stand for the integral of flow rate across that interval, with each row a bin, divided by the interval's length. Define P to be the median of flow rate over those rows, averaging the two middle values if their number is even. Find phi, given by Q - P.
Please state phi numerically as 0.00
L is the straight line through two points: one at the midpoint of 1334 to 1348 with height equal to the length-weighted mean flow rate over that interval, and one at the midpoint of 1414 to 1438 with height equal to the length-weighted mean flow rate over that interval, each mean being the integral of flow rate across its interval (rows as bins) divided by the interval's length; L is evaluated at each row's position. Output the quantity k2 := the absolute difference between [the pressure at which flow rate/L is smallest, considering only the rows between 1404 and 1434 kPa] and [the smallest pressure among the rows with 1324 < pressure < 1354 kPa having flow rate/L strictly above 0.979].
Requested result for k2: 80 kPa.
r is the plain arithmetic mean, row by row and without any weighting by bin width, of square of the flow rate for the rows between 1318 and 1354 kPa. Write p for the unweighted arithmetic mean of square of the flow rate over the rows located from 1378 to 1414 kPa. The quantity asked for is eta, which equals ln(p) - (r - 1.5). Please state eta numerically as -6.7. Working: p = 10.6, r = 10.6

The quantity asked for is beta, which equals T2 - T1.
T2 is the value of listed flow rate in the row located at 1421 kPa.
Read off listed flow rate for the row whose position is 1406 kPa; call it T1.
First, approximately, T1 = 3.051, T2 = 3.525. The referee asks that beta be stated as 0.47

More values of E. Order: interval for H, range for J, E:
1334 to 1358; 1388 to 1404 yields -2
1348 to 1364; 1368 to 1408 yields -3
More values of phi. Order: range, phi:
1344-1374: 0.01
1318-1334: -0.03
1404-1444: -0.04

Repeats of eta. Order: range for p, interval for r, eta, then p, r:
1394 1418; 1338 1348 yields -6.3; 10.7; 10.1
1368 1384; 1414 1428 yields -9.1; 10.9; 13.0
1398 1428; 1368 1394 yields -6.9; 11.6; 10.9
